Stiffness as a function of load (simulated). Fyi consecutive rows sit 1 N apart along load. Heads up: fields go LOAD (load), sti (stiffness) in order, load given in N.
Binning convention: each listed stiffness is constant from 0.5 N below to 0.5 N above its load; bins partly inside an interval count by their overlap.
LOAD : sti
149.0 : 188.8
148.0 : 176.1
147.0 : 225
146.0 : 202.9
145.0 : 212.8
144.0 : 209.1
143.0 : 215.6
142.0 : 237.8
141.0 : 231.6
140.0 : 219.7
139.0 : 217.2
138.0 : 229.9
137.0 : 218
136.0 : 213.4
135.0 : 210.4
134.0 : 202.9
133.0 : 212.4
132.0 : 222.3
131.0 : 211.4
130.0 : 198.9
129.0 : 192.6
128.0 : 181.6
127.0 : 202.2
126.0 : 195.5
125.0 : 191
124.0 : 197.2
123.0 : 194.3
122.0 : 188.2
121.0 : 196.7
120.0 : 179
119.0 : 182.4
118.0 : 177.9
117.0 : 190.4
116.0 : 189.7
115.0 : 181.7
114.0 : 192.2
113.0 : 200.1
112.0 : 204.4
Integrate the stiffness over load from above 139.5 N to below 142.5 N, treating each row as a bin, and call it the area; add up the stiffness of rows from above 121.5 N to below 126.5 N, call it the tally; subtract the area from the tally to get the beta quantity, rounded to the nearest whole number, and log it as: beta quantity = 277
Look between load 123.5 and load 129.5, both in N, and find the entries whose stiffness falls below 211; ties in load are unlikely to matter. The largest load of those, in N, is 129.0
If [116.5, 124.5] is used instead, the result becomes 124.0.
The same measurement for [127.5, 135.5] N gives 135.0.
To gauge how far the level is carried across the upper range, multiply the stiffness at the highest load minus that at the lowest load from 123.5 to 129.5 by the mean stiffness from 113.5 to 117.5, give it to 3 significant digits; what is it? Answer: -867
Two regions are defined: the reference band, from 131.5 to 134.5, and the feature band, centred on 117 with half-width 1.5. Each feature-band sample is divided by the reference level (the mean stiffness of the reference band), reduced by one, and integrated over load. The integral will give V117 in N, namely -0.4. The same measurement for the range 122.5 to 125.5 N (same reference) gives -0.3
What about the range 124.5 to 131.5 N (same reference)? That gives -0.5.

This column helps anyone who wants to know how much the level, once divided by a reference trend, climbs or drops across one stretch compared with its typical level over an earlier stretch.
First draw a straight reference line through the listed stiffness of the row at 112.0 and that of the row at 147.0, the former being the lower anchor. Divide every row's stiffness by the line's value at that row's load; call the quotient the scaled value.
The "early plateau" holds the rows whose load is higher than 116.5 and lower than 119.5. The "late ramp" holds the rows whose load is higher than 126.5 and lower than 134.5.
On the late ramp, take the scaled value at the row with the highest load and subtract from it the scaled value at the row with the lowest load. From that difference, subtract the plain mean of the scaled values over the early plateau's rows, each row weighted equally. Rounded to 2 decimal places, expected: -0.90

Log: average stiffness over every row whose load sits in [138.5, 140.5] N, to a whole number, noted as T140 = 218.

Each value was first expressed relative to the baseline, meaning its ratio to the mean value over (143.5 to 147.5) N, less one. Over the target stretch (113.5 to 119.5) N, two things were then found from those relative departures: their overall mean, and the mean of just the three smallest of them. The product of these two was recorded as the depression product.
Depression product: 0.019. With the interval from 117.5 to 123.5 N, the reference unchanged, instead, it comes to 0.019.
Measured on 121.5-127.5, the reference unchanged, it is 0.008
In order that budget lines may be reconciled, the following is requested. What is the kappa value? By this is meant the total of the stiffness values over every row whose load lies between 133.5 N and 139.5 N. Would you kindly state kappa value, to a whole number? 1292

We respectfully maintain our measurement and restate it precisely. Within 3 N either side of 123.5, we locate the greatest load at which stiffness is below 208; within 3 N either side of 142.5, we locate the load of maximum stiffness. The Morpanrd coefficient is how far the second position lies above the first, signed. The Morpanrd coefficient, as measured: 16 N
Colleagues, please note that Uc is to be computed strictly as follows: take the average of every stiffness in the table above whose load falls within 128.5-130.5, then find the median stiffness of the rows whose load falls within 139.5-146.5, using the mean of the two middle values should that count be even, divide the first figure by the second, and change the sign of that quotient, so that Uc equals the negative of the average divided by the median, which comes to -0.91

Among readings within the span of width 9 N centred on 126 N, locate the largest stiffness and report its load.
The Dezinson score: 127.0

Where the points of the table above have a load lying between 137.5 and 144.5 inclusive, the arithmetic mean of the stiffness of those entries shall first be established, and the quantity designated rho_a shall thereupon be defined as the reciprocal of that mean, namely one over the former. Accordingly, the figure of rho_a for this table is 0.0045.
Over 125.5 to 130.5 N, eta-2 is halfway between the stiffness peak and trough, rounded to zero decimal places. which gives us 192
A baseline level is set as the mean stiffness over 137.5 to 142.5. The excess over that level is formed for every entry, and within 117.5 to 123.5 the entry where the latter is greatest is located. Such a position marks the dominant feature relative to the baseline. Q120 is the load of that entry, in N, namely 121.0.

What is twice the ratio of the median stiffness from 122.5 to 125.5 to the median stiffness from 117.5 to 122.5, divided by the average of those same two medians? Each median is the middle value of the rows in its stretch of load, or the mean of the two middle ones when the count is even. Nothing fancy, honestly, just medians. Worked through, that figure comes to 0.0113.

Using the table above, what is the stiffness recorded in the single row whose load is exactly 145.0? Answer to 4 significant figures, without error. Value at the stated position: 212.8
